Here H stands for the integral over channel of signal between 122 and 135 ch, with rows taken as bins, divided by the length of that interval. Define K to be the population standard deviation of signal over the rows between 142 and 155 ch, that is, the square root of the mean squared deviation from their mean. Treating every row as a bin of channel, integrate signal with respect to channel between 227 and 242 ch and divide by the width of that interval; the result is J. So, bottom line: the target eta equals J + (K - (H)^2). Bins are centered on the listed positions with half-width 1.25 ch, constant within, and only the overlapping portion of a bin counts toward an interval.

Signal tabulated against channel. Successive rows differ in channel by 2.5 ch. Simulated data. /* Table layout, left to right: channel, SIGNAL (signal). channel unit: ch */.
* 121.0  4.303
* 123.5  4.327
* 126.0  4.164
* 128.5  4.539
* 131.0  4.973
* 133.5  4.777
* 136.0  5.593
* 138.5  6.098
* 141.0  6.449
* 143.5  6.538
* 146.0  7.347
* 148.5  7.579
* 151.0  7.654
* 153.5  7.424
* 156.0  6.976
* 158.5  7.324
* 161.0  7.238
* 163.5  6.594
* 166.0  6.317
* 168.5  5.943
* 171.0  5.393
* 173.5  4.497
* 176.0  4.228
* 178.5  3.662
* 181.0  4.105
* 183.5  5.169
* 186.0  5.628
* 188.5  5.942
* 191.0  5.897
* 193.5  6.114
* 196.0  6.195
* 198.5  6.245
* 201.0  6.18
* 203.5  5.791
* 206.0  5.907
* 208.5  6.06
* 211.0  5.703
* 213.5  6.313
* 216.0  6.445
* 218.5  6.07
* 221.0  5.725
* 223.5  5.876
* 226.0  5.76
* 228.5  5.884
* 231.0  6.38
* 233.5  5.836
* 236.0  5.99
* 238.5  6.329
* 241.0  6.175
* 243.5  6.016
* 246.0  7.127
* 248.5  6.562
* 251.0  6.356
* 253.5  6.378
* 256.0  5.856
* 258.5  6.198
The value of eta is -14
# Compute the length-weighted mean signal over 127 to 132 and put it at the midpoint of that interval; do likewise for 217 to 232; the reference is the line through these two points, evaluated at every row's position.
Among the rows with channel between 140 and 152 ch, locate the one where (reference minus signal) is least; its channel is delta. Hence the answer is 151.0 ch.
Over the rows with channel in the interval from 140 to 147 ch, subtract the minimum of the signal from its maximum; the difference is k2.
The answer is 0.9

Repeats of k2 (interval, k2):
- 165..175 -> 1.8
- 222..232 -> 0.6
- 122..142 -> 2.3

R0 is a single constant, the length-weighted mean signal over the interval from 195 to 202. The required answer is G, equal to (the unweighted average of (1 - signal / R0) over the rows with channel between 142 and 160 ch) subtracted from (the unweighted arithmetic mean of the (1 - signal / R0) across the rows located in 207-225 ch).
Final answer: 0.20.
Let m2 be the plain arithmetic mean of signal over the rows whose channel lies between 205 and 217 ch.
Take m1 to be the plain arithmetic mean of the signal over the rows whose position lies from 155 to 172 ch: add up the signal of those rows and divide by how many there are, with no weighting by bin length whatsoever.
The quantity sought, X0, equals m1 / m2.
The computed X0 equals 1.07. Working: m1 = 6.5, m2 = 6.1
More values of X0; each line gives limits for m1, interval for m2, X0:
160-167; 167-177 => 1.34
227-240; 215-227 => 1.02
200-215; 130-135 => 1.23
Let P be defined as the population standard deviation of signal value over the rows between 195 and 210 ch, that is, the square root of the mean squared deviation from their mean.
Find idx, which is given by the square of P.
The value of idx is 0.03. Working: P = 0.16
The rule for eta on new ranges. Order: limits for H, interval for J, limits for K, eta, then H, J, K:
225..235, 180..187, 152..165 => -30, 6.0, 5.0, 0.30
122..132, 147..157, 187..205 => -13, 4.5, 7.4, 0.16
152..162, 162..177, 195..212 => -47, 7.3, 5.5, 0.20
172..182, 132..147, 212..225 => -11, 4.2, 6.1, 0.27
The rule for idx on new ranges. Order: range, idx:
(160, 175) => 0.77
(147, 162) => 0.05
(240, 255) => 0.12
